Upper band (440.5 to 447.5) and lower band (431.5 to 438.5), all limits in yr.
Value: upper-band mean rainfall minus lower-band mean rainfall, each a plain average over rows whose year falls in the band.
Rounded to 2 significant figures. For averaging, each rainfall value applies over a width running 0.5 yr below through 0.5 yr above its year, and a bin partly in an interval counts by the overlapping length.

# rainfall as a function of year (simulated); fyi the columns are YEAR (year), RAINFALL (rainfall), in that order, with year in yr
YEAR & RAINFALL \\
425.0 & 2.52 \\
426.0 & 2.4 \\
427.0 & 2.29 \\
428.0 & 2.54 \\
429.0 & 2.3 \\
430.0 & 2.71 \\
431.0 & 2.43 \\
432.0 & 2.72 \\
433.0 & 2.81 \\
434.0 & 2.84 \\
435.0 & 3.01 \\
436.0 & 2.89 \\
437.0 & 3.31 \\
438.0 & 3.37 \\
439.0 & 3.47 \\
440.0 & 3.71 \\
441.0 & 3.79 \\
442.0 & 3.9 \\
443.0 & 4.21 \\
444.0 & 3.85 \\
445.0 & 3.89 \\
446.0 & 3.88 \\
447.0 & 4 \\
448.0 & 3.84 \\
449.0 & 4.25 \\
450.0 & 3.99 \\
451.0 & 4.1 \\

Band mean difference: 0.94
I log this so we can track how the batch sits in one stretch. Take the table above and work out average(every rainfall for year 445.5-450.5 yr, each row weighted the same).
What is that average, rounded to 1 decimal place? 4.0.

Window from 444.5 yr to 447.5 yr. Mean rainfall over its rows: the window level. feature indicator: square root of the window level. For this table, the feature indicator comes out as 1.98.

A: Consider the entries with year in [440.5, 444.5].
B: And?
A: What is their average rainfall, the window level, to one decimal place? 3.9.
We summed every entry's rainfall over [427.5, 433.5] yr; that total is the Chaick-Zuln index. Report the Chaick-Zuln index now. 16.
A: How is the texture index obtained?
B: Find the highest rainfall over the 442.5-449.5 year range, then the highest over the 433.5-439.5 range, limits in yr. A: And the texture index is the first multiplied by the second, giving 15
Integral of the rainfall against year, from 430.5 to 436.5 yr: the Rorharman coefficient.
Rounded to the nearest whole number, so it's 17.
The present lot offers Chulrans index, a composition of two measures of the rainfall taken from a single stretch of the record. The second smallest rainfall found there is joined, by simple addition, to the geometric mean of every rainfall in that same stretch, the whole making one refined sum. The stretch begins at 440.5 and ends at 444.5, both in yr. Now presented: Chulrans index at 7.8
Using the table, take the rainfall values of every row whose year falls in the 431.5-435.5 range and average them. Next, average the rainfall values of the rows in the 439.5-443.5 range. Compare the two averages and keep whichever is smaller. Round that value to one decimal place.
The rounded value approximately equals 2.8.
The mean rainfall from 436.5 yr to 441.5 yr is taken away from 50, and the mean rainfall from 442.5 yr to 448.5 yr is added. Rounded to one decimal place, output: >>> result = 50.4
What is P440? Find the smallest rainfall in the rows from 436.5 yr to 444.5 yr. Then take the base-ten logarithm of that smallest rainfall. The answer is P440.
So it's 0.52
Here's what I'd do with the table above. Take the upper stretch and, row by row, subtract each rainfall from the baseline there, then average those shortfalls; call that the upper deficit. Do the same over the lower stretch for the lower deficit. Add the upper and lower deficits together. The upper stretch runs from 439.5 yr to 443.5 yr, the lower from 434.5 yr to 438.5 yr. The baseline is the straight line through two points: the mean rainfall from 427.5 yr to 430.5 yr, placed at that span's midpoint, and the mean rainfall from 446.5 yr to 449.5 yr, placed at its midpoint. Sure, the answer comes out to -0.4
